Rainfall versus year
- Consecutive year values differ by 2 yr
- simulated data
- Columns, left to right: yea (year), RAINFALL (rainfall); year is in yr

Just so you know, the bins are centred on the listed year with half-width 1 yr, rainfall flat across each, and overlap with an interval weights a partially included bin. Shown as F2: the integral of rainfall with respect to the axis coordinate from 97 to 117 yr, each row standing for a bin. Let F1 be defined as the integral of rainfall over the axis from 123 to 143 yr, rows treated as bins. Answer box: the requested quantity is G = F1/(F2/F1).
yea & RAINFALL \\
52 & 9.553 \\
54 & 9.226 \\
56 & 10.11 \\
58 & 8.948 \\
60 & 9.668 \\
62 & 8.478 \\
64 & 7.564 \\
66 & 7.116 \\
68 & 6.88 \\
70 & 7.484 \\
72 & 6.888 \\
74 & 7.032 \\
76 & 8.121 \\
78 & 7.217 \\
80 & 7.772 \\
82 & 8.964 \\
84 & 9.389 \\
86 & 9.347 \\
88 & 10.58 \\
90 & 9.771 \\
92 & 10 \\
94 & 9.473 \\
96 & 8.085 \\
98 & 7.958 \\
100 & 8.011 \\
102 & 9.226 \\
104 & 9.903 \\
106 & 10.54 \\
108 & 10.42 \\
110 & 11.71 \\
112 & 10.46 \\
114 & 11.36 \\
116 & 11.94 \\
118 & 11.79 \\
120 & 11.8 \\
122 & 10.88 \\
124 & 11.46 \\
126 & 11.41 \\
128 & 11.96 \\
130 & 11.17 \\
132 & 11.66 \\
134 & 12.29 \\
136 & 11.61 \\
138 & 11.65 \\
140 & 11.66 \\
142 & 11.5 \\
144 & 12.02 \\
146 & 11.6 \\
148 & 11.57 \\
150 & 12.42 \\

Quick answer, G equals 267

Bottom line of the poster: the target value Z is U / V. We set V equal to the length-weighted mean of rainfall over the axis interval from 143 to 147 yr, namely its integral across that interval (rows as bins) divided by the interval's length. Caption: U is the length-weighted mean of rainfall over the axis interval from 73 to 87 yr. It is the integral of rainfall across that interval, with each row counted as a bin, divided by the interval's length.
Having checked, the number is 0.7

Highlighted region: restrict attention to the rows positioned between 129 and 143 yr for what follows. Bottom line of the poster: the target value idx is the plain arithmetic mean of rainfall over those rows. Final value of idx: 12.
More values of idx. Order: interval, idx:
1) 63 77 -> 7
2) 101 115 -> 11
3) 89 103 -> 9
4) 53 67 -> 9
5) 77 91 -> 9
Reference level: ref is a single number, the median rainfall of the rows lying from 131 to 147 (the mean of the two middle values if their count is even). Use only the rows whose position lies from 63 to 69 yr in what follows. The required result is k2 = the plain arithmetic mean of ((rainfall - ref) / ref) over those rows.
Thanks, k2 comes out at -0.4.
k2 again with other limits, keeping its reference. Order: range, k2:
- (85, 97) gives -0.2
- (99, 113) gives -0.1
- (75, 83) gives -0.3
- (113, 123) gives 0.0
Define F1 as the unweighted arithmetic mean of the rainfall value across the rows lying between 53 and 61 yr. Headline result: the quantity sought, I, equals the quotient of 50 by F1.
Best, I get 5.3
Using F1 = 9.5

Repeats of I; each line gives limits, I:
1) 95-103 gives 6.0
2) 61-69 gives 6.7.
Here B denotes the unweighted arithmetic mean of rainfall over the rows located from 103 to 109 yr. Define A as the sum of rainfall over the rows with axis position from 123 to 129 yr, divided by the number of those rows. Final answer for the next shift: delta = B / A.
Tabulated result 0.9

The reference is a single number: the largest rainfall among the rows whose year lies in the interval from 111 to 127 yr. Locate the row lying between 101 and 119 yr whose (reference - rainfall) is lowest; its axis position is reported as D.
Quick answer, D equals 116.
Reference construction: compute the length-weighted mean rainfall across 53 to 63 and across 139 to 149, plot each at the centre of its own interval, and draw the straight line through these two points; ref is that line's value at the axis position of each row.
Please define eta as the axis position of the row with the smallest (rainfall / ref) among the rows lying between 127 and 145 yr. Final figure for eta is 130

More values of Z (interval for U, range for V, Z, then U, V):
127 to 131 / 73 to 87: 1.4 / 11.6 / 8.3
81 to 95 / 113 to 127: 0.8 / 9.6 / 11.5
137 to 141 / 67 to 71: 1.6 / 11.7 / 7.2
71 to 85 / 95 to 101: 1.0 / 7.9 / 8.0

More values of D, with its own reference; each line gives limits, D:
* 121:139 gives 134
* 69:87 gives 84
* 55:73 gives 56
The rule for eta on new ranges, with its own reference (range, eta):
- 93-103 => 98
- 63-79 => 72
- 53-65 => 64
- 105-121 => 112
